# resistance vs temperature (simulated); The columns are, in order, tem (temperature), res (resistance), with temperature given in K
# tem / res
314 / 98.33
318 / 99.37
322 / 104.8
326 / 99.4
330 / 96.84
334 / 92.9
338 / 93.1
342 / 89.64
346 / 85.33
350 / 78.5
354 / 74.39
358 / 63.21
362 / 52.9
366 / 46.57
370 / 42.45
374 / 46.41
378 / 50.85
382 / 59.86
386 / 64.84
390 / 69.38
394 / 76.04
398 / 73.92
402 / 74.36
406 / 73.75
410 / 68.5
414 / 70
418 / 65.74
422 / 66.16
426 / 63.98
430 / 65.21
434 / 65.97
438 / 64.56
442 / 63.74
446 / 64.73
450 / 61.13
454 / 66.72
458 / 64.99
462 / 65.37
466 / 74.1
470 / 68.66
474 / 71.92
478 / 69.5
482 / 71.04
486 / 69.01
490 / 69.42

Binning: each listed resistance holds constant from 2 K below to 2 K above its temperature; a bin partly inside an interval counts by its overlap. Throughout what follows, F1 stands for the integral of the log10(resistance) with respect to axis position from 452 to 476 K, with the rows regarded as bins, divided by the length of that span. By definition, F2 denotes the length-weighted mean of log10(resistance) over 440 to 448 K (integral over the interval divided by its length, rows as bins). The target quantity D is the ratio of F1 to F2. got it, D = 1.02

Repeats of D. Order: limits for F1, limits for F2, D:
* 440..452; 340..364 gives 0.97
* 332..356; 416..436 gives 1.06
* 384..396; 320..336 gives 0.93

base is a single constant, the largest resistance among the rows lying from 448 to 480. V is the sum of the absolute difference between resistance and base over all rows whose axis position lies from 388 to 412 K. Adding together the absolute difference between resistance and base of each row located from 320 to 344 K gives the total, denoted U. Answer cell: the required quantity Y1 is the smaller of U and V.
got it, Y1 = 13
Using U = 132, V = 13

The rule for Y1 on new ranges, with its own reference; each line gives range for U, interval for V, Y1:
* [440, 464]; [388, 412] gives 13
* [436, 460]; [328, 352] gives 59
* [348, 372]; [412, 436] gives 48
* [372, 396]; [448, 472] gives 44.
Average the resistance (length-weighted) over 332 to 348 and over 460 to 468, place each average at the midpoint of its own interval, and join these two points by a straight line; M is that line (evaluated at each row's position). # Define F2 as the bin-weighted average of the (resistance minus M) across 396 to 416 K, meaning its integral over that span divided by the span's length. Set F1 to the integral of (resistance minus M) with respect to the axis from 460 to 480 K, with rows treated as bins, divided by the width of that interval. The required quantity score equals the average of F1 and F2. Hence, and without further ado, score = -3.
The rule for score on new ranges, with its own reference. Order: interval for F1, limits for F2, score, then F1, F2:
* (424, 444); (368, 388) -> -21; -10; -31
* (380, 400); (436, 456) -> -11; -13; -9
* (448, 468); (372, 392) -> -15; -4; -25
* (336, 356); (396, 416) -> -6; -5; -7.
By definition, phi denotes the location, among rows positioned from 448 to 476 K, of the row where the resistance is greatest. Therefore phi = 466 K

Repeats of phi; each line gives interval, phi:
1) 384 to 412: 394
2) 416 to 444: 422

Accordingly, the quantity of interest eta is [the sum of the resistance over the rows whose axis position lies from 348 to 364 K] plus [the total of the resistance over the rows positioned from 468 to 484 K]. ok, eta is 550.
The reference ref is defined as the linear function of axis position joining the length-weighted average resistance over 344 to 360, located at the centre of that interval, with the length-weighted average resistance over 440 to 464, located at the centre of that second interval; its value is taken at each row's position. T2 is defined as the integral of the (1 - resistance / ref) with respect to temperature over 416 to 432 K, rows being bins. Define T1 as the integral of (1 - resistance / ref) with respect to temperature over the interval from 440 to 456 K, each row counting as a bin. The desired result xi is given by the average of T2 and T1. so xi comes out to 0.4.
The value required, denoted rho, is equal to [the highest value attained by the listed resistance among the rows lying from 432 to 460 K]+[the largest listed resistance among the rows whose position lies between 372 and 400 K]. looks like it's 143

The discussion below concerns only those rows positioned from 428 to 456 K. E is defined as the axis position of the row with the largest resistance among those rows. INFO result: 454 K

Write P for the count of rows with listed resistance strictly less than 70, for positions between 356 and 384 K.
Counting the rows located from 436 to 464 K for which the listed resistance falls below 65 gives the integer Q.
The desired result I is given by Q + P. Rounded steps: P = 7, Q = 5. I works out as 12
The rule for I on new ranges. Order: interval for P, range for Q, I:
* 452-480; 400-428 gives 6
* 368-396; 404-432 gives 7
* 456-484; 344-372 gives 8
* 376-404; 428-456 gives 8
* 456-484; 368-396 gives 9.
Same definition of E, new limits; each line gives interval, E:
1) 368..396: 394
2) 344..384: 346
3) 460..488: 466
